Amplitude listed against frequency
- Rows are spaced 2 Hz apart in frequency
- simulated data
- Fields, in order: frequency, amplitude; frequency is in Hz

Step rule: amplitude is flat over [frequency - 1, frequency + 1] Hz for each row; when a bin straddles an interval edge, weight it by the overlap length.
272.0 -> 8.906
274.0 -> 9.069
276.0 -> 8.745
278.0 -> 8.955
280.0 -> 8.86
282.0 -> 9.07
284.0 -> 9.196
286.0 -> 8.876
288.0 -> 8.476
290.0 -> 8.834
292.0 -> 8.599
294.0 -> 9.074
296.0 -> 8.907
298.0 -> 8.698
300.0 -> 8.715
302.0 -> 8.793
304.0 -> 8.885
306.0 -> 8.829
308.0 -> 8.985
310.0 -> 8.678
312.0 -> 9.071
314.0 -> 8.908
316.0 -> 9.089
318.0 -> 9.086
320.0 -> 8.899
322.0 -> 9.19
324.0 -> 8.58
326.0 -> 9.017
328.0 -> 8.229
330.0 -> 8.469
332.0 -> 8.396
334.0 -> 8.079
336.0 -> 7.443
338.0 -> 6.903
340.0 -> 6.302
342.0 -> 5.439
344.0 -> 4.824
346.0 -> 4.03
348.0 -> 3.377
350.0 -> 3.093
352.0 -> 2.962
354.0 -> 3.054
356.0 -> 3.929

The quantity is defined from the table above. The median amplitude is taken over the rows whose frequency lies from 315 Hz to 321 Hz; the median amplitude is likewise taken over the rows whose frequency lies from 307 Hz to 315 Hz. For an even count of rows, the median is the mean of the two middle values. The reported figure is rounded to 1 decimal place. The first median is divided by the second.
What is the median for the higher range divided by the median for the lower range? 1.0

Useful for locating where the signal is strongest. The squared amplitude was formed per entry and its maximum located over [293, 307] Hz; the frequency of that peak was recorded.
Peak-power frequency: 294.0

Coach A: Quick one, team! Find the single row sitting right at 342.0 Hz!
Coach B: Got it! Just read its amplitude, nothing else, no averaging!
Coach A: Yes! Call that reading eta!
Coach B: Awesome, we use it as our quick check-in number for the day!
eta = 5.439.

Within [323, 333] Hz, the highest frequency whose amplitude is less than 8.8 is 332.0 Hz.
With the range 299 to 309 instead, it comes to 302.0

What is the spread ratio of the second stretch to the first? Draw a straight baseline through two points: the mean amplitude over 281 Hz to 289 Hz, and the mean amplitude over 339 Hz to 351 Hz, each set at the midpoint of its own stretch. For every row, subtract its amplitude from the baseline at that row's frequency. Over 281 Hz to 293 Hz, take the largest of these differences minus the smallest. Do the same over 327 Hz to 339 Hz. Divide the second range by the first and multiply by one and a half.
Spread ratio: 3.1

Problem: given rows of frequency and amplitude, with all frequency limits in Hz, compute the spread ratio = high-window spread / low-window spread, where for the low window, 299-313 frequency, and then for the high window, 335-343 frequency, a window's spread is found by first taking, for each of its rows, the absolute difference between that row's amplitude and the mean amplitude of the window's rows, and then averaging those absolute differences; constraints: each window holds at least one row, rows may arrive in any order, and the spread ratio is 5.9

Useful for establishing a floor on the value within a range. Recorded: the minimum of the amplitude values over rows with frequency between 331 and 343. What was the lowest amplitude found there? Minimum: 5.439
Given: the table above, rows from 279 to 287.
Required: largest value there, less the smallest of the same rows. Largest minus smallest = 0.34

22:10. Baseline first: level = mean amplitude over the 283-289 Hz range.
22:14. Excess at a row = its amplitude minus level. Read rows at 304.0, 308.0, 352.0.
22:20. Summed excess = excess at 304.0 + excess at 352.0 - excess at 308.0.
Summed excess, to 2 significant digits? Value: -6.0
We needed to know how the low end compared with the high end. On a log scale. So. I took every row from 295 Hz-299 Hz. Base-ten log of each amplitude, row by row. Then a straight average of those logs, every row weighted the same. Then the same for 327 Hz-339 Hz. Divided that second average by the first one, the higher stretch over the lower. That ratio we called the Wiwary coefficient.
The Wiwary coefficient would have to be 0.95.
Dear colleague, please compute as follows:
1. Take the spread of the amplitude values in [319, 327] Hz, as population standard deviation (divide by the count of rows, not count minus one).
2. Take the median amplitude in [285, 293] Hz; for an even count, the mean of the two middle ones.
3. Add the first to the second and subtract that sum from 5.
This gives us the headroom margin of -3.94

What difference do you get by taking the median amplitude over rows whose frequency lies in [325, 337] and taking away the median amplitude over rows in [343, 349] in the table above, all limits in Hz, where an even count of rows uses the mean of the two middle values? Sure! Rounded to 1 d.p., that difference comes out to 4.3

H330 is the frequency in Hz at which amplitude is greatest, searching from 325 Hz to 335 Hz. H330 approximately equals 326.0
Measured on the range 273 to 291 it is 284.0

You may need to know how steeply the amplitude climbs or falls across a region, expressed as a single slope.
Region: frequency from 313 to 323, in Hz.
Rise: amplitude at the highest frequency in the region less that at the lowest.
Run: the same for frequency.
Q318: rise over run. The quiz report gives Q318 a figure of 0.04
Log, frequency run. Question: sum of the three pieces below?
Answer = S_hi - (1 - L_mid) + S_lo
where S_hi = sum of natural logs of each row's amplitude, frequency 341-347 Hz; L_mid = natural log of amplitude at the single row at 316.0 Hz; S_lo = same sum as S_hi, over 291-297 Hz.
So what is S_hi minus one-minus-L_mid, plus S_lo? 12.4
